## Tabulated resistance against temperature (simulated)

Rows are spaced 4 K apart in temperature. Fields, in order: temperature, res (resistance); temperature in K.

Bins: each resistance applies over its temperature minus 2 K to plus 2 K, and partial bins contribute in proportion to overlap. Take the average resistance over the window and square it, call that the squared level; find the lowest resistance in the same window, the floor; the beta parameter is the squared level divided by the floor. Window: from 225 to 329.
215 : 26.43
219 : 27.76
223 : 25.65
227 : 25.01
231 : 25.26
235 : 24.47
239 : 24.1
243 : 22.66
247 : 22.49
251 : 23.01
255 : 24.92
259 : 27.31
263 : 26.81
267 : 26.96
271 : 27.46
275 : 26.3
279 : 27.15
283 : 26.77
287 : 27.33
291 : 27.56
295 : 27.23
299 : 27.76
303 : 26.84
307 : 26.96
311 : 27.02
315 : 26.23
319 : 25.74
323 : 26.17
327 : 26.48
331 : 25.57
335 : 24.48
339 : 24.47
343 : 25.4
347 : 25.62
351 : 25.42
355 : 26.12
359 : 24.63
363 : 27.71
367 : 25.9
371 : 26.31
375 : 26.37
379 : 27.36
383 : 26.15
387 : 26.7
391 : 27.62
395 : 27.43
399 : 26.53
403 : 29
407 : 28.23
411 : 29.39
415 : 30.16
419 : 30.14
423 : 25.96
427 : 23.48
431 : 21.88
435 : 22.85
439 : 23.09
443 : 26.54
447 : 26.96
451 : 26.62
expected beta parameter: 30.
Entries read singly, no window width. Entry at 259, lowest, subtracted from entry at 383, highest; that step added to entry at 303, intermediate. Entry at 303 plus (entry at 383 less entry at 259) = 26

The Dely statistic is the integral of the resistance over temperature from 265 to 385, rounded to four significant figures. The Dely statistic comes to 3166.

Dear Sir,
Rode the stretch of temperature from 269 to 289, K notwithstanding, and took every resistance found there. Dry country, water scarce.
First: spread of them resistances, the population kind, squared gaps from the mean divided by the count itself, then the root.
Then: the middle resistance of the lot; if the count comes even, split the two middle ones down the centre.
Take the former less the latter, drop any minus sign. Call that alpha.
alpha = 26.7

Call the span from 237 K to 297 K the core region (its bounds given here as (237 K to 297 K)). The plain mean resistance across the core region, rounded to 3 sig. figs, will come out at 25.9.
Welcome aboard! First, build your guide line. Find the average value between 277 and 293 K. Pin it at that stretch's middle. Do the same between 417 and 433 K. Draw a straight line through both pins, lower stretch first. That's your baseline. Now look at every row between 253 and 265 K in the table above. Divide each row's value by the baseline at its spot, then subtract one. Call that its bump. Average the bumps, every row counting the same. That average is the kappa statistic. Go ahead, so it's -0.043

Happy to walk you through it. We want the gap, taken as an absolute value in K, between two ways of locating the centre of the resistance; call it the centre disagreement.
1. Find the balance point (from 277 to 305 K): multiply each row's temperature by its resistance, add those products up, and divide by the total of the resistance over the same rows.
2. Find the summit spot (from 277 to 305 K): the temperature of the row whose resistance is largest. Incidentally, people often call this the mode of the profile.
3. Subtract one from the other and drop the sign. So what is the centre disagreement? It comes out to 8.0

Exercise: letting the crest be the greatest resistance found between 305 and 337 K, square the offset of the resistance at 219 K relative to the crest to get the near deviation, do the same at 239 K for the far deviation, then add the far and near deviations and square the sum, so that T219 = 82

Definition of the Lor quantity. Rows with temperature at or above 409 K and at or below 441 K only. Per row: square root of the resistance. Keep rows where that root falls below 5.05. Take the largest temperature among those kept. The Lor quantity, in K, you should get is 439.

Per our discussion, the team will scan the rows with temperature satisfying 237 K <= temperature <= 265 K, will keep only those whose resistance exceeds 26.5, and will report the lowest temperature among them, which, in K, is 259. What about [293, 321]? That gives 295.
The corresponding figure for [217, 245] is 219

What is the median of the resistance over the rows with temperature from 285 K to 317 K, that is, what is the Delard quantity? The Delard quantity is 27.1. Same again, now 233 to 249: 23.4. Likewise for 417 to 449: 24.7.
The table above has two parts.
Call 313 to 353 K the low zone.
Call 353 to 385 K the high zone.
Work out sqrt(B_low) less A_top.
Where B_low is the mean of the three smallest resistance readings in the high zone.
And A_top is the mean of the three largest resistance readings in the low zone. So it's -21.2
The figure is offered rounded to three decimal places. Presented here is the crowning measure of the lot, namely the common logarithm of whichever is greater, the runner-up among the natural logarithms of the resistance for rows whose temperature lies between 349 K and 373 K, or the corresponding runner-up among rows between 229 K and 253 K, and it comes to 0.515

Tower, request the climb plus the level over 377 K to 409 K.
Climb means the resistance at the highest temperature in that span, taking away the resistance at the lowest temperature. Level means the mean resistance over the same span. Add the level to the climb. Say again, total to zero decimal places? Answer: 28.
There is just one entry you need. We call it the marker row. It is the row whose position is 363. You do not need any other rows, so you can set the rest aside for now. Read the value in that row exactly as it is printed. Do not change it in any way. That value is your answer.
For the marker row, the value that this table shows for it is 27.71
